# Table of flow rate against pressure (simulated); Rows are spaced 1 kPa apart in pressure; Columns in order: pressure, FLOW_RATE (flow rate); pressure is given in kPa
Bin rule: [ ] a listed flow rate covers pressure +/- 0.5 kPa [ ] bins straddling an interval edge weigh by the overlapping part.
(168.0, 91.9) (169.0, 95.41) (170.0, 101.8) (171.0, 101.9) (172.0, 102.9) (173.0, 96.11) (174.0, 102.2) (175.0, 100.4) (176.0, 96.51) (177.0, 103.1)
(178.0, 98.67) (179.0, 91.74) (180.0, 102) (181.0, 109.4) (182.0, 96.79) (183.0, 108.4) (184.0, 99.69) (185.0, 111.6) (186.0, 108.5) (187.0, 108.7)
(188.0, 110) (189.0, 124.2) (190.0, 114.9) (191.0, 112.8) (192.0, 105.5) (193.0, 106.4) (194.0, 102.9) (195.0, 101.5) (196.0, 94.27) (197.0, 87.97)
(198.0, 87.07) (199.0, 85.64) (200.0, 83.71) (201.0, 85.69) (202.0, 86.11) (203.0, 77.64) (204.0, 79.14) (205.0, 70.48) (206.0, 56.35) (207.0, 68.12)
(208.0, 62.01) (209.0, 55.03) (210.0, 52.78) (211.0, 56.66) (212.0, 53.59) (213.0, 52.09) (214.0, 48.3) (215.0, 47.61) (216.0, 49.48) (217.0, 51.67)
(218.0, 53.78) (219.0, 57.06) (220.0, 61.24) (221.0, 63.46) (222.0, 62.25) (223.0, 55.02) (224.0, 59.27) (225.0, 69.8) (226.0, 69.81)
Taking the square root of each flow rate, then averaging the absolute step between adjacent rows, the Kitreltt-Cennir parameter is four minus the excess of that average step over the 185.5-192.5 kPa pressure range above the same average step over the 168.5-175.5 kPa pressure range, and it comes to 3.92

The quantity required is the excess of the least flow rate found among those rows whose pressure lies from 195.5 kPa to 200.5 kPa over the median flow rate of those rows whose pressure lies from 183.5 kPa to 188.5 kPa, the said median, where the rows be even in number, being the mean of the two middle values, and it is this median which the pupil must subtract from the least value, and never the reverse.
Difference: -25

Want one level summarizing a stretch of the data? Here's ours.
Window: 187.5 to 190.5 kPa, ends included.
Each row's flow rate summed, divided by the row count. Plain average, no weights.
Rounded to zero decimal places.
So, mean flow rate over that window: 116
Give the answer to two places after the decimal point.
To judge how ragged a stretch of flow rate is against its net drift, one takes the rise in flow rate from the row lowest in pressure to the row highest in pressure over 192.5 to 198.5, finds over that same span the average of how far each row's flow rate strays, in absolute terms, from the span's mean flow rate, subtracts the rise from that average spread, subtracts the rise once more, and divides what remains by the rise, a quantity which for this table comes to -2.36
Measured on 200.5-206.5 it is -2.28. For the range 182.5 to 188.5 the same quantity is -0.31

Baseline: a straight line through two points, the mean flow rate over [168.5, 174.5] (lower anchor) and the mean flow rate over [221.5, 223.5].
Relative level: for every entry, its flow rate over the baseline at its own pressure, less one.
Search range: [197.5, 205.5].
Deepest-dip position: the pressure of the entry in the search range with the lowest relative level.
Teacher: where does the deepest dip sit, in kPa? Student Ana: 205.0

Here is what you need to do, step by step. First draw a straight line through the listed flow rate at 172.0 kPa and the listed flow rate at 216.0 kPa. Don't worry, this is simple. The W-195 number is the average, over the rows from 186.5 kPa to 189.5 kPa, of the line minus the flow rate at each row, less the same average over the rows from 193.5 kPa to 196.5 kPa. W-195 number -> -6.2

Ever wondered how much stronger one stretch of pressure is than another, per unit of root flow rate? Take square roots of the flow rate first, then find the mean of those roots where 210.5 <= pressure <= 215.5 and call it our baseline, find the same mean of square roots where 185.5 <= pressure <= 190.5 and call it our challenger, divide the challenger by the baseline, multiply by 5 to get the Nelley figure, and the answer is 7.4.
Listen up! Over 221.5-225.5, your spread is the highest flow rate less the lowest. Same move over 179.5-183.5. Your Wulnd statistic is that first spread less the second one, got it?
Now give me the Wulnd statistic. 2.2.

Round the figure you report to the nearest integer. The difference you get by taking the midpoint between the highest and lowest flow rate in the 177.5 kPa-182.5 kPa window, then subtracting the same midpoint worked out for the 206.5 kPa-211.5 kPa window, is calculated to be 40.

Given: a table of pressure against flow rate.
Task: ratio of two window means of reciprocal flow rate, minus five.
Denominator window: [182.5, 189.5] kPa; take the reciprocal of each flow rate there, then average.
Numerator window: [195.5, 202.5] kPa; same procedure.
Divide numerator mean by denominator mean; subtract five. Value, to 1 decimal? -3.7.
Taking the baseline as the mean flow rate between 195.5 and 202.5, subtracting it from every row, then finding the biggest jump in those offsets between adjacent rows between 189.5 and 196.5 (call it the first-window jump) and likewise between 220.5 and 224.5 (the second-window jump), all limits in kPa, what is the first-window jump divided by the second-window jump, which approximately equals 1.0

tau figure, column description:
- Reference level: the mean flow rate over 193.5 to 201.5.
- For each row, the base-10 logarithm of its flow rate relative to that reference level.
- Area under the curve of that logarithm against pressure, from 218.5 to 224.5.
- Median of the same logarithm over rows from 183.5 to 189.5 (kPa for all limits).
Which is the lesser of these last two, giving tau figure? -1.1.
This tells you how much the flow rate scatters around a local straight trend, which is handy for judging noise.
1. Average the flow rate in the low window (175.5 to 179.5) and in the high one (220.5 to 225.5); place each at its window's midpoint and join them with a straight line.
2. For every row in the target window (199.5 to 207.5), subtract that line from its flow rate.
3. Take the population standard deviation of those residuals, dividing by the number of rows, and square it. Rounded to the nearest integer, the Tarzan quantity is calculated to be 67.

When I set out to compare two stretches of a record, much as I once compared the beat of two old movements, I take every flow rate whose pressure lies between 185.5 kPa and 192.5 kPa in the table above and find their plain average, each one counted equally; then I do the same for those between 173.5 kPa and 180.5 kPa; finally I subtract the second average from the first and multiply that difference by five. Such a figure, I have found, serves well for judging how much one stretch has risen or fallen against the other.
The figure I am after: 64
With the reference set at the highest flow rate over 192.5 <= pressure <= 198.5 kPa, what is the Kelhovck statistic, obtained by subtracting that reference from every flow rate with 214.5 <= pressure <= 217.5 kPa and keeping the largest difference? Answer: -55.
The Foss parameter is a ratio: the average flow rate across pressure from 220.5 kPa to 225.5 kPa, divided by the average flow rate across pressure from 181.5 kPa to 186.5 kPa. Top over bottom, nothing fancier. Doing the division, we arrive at 0.59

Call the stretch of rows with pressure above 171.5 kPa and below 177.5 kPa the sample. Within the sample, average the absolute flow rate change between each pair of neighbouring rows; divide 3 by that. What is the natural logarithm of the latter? -0.52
